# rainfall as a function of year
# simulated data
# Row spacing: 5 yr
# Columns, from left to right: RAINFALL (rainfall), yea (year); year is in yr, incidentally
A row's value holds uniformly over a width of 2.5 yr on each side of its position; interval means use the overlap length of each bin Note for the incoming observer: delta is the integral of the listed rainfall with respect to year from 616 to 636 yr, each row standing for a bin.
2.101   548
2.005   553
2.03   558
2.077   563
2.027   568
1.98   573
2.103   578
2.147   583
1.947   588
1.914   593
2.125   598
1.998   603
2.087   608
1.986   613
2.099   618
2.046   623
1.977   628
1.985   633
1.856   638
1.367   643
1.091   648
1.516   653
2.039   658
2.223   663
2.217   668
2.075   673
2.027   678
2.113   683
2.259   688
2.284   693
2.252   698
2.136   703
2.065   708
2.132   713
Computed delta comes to 40.4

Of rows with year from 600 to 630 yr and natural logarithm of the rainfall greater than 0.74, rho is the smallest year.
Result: 618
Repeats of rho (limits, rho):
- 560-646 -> 578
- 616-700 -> 618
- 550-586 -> 578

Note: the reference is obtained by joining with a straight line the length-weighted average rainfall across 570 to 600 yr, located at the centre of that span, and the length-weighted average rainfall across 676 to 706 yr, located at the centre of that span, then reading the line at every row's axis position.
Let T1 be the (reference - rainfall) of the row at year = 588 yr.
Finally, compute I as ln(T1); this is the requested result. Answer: -2.4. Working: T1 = 0.09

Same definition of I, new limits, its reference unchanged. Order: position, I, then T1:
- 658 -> -2.4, 0.10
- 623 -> -3.2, 0.04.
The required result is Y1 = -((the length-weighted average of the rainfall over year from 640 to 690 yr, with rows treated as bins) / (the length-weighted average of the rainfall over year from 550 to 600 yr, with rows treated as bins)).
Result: -0.93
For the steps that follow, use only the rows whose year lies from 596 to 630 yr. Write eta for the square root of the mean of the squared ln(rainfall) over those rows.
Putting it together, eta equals 0.716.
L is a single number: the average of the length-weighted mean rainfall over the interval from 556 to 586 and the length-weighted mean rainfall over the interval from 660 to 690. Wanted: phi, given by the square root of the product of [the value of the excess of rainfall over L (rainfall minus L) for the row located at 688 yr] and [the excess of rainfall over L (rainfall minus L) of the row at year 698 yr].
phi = 0.15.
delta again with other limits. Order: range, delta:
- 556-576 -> 40.6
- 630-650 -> 31.9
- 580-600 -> 40.7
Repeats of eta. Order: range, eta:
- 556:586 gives 0.723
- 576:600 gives 0.717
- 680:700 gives 0.801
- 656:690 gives 0.759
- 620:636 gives 0.695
